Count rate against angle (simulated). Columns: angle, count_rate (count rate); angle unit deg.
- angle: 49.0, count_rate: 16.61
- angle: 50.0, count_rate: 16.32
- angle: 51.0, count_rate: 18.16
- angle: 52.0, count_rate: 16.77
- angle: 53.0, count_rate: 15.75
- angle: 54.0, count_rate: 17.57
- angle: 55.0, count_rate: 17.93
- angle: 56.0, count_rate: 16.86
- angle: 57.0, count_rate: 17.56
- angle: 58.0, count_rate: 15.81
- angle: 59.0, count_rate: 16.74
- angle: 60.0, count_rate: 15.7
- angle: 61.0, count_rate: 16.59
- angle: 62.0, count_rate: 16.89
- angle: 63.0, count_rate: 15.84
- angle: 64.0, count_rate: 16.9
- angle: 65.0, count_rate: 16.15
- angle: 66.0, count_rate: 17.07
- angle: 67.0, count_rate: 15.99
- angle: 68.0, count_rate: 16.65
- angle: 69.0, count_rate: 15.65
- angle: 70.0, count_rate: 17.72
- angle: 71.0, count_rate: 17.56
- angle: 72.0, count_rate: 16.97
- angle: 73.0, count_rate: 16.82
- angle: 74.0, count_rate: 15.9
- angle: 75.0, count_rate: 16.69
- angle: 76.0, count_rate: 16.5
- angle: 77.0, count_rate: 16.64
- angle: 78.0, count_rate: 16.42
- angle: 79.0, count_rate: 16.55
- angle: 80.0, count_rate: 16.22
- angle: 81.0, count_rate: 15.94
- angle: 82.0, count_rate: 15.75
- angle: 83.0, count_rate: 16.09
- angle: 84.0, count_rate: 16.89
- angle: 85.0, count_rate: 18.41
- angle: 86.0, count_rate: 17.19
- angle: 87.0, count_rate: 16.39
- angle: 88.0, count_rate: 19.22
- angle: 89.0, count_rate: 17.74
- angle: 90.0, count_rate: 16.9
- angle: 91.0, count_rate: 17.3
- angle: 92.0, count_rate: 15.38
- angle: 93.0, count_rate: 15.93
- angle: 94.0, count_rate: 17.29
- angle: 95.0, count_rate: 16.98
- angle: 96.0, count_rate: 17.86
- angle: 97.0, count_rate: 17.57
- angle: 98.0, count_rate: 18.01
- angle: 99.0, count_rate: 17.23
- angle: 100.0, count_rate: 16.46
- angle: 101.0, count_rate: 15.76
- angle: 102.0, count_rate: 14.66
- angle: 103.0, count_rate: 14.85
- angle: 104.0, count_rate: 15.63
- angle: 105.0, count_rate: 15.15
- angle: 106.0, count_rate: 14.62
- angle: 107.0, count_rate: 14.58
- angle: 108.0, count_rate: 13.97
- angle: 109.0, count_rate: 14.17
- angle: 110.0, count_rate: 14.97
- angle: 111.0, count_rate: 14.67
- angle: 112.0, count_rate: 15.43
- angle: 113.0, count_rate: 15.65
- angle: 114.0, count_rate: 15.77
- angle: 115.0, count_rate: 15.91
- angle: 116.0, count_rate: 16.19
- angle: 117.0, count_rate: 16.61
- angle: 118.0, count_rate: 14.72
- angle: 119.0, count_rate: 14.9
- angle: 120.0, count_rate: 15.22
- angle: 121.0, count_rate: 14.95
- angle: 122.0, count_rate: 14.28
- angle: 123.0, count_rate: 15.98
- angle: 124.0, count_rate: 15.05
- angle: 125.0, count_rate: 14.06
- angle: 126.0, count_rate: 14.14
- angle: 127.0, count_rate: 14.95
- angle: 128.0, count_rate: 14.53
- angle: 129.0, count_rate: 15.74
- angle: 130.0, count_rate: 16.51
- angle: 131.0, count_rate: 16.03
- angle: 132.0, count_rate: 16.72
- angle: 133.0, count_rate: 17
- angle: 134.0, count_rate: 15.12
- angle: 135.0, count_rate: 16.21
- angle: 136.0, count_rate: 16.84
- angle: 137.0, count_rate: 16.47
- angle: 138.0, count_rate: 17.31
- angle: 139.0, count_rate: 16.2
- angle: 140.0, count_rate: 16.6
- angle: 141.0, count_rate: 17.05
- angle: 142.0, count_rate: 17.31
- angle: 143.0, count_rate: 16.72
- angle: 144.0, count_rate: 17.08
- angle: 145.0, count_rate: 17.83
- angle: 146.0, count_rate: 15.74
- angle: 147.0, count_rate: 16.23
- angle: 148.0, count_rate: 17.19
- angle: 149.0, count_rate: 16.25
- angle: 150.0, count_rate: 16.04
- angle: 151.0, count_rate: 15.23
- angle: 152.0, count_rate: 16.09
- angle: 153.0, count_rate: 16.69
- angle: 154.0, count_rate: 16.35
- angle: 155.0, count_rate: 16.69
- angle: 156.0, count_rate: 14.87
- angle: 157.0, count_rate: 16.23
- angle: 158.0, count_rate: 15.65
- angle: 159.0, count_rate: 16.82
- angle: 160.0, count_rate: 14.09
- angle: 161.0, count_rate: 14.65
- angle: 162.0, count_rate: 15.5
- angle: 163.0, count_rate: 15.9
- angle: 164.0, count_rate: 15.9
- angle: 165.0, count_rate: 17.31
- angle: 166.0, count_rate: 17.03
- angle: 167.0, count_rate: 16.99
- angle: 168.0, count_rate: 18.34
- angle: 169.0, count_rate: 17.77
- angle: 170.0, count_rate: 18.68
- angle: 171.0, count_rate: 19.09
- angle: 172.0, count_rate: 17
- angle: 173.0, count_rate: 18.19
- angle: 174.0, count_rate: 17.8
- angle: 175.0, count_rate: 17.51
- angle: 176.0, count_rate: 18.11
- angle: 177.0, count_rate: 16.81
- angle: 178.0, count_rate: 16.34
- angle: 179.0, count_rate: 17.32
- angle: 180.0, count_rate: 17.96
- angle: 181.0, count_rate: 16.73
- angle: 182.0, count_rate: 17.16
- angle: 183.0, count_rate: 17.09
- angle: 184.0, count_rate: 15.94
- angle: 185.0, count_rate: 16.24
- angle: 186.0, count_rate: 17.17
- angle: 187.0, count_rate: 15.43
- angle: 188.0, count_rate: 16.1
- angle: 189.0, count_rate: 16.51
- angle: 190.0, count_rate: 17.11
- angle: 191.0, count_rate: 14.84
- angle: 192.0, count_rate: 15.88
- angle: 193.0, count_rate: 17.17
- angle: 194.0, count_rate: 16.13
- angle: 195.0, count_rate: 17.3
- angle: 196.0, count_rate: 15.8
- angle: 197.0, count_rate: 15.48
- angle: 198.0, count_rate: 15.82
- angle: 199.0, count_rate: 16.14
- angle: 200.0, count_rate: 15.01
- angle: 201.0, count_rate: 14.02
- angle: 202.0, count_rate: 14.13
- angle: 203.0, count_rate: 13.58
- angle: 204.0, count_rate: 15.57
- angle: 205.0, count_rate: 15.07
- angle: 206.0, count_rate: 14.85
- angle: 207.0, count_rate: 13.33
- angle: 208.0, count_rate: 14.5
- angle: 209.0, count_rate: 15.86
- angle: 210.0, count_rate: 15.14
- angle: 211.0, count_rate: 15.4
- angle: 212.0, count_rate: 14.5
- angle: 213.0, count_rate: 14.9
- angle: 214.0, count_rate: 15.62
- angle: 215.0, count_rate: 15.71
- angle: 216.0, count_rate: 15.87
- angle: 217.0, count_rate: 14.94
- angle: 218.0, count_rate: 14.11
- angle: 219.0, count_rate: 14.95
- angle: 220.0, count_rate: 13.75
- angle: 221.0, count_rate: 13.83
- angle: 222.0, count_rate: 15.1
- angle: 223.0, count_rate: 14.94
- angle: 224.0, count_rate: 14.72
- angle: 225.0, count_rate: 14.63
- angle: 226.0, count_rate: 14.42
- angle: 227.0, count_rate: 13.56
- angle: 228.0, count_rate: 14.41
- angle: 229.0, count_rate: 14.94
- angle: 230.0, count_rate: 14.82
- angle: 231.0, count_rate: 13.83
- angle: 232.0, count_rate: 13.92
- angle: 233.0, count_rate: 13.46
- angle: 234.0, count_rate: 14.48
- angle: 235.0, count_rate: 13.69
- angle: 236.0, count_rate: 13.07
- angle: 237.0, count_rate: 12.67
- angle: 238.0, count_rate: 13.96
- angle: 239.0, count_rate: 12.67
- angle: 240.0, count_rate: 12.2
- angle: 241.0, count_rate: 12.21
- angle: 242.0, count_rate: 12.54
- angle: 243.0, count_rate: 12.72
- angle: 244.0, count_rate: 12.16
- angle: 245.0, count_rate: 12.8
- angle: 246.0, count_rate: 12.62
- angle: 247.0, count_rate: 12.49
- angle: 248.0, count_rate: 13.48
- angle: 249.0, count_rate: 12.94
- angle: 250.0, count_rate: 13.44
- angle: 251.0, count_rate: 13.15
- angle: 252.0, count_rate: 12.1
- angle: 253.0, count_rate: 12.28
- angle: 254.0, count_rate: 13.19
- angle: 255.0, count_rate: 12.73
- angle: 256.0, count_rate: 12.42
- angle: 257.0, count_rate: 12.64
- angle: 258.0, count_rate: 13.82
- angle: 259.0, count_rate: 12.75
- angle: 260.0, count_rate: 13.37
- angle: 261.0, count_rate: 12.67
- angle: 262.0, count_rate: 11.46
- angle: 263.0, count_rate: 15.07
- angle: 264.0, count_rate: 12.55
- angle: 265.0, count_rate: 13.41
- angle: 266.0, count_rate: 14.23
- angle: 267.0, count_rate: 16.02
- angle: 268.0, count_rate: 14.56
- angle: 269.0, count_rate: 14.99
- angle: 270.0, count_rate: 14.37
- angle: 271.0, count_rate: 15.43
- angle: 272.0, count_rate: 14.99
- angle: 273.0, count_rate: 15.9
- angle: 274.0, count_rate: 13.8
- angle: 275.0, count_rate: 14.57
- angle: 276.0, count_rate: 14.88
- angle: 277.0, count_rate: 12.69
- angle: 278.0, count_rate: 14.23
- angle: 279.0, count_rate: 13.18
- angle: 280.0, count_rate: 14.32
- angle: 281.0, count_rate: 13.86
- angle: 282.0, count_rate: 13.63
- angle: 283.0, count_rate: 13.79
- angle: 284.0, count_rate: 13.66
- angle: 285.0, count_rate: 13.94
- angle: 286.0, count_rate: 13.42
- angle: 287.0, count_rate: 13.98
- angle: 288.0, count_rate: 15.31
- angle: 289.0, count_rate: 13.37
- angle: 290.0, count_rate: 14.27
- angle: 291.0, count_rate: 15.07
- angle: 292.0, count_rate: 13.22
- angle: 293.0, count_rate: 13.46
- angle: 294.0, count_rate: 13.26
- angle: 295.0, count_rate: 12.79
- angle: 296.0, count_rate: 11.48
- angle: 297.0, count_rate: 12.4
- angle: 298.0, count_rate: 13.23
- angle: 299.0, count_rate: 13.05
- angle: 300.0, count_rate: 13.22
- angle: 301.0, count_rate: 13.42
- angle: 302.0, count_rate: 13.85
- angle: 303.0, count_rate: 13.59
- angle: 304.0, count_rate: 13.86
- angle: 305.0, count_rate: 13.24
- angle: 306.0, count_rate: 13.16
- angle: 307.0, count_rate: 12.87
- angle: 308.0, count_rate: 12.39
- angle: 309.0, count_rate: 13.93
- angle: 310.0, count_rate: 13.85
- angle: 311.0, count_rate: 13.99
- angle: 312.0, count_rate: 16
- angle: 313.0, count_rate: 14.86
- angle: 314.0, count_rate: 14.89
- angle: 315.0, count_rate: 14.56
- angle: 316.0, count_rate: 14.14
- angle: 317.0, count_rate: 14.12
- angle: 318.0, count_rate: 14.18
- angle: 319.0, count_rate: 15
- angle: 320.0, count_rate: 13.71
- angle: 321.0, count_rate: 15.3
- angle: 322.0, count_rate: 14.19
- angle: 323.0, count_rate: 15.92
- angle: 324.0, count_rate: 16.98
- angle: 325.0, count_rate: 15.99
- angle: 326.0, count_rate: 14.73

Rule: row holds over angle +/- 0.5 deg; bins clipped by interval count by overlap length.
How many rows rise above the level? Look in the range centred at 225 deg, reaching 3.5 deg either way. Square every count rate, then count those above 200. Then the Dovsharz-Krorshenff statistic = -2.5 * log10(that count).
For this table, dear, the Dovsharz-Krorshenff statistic -1.9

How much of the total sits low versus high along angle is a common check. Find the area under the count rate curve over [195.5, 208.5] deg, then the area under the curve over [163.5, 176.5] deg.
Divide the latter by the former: 1.19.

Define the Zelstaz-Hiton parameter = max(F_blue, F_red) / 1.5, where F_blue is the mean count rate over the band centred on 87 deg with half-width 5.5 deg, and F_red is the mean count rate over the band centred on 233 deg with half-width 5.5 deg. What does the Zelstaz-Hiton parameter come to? 11.3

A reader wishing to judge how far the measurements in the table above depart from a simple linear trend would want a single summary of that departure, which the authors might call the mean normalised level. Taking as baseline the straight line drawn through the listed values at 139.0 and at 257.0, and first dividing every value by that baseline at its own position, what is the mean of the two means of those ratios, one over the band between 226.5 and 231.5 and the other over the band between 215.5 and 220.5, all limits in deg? 1.063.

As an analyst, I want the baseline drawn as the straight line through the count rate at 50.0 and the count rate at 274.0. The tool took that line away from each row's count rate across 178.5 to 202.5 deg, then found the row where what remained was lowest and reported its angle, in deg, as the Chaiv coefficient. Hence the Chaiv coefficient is 201.0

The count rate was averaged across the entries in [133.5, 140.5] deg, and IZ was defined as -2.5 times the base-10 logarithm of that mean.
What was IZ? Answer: -3.04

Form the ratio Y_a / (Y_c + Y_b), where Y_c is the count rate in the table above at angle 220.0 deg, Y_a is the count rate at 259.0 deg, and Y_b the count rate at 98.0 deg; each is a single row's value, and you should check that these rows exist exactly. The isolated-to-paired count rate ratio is 0.40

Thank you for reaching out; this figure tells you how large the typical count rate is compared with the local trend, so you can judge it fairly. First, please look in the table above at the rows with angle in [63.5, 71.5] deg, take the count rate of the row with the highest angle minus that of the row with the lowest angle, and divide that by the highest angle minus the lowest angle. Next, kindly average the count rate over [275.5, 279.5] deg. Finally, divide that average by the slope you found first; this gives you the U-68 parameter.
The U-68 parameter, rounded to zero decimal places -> 146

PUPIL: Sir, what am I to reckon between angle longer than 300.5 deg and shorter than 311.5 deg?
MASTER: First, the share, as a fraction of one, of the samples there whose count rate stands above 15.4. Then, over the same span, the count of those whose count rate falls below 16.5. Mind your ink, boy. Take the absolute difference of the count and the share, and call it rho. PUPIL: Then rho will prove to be 11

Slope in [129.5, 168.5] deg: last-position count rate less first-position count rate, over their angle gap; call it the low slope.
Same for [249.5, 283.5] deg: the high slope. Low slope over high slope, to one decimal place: 4.5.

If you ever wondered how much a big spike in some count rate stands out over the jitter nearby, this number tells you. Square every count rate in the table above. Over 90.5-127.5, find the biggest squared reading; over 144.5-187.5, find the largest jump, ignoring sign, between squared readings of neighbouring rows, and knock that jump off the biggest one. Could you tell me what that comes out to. 240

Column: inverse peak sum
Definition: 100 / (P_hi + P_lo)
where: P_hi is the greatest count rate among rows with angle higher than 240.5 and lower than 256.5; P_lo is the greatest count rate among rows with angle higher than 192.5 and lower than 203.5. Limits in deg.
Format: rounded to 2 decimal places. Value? 3.25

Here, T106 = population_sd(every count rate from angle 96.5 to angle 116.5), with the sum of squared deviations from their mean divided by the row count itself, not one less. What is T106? 1.08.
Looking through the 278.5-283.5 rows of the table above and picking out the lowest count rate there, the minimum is 13.18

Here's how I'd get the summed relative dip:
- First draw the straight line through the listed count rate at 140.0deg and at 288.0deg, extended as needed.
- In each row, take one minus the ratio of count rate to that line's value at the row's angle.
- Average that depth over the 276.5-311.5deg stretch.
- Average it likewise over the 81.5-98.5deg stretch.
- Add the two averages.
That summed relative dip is 0.11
